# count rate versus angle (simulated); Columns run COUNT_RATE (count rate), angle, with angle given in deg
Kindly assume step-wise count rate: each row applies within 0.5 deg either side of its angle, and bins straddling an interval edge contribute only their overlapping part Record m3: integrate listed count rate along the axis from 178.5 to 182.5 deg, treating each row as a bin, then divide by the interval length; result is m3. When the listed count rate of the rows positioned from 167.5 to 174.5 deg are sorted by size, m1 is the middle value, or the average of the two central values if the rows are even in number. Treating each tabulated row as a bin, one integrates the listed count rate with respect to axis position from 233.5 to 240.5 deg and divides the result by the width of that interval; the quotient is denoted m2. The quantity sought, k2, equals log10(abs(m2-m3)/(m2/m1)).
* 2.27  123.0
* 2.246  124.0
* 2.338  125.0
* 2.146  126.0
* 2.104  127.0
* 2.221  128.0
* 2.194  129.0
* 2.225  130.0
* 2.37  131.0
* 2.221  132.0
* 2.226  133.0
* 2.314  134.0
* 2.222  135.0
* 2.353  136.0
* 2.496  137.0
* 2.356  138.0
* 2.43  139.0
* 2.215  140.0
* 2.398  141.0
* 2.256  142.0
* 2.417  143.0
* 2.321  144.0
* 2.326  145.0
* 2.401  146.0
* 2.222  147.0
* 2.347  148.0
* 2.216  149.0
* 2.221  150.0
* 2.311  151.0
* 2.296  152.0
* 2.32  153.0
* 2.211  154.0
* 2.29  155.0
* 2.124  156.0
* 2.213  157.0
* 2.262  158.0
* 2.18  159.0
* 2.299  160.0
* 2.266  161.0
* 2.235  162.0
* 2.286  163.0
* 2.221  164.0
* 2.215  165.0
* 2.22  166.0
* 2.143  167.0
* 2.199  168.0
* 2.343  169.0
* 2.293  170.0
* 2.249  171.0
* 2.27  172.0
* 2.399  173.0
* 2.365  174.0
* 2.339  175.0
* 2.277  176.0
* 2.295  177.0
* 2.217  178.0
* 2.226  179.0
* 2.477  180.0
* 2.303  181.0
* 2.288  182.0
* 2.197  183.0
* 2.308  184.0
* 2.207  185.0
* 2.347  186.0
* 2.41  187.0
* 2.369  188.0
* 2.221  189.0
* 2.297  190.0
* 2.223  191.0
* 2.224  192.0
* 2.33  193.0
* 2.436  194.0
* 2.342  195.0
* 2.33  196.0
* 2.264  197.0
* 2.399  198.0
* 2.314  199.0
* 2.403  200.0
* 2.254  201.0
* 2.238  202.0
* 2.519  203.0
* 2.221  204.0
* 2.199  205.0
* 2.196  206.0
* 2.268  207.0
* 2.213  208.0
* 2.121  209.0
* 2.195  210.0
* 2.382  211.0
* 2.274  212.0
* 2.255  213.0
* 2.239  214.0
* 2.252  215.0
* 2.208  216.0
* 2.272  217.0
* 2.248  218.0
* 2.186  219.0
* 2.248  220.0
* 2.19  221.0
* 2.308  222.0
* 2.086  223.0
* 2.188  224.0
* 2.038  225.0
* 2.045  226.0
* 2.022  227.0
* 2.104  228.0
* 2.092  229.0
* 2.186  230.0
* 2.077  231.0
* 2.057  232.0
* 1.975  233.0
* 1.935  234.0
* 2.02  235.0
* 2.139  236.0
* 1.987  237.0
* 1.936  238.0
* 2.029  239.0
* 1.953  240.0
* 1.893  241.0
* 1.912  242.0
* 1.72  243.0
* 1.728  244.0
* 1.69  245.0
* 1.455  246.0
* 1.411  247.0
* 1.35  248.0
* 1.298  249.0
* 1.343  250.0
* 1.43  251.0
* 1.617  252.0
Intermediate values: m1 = 2.29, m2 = 2.00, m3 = 2.32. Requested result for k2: -0.43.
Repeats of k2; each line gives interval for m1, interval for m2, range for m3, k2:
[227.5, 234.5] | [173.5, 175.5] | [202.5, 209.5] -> -1.04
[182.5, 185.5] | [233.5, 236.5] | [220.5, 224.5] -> -0.76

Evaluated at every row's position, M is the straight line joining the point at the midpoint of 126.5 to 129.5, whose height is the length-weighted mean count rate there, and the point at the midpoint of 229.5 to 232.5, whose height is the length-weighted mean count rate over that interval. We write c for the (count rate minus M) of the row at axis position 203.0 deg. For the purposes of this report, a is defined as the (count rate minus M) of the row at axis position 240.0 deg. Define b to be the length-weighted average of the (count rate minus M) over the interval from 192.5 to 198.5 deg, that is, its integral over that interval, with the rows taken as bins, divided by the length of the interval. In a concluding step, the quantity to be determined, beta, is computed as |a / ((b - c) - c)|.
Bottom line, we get 0.3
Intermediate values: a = -0.1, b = 0.22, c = 0.39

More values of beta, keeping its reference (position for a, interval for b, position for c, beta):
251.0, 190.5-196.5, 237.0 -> 1.6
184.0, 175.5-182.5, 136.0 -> 0.8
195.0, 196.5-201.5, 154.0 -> 2.4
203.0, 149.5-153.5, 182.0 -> 2.3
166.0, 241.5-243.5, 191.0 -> 0.2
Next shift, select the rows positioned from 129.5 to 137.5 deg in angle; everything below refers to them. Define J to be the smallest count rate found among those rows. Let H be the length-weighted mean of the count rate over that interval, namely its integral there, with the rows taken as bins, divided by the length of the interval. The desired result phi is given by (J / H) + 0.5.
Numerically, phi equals 1.46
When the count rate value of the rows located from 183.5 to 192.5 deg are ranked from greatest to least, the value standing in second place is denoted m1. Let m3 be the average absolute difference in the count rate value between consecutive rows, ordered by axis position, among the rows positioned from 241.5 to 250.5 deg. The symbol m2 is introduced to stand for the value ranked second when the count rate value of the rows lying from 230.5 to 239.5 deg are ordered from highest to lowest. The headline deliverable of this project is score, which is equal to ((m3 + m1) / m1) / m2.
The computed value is 0.499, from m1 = 2.369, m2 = 2.077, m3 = 0.084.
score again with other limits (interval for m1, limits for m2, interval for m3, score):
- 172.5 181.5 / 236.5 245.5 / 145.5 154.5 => 0.521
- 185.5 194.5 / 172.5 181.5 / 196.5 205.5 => 0.440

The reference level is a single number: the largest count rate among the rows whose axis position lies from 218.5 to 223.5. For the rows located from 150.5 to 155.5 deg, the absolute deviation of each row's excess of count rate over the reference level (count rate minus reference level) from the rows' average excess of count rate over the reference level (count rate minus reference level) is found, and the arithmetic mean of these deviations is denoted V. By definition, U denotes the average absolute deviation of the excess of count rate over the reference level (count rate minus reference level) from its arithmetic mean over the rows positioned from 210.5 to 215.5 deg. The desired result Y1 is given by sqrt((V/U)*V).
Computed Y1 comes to 0.15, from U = 0.041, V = 0.030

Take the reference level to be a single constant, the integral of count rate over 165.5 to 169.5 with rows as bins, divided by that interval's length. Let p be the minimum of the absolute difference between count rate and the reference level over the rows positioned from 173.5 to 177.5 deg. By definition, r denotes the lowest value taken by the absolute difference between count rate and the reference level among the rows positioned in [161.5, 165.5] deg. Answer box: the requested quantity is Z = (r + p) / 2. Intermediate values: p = 0.05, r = 0.005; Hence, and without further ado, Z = 0.03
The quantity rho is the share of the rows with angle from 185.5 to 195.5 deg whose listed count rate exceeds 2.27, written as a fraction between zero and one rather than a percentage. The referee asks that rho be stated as 0.70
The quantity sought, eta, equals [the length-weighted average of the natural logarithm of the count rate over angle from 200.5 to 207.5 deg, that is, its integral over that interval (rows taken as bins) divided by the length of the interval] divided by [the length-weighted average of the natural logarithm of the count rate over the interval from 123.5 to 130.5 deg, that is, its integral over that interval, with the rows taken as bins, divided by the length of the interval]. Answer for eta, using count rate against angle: 1.03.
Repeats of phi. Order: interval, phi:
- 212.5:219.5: 1.48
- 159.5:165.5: 1.48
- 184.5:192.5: 1.46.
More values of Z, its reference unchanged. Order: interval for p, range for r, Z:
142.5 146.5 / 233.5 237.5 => 0.09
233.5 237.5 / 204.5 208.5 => 0.05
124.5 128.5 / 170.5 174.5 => 0.01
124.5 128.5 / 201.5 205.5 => 0.01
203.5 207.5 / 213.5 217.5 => 0.01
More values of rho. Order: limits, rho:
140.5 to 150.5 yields 0.60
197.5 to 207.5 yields 0.40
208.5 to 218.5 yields 0.30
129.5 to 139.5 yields 0.60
